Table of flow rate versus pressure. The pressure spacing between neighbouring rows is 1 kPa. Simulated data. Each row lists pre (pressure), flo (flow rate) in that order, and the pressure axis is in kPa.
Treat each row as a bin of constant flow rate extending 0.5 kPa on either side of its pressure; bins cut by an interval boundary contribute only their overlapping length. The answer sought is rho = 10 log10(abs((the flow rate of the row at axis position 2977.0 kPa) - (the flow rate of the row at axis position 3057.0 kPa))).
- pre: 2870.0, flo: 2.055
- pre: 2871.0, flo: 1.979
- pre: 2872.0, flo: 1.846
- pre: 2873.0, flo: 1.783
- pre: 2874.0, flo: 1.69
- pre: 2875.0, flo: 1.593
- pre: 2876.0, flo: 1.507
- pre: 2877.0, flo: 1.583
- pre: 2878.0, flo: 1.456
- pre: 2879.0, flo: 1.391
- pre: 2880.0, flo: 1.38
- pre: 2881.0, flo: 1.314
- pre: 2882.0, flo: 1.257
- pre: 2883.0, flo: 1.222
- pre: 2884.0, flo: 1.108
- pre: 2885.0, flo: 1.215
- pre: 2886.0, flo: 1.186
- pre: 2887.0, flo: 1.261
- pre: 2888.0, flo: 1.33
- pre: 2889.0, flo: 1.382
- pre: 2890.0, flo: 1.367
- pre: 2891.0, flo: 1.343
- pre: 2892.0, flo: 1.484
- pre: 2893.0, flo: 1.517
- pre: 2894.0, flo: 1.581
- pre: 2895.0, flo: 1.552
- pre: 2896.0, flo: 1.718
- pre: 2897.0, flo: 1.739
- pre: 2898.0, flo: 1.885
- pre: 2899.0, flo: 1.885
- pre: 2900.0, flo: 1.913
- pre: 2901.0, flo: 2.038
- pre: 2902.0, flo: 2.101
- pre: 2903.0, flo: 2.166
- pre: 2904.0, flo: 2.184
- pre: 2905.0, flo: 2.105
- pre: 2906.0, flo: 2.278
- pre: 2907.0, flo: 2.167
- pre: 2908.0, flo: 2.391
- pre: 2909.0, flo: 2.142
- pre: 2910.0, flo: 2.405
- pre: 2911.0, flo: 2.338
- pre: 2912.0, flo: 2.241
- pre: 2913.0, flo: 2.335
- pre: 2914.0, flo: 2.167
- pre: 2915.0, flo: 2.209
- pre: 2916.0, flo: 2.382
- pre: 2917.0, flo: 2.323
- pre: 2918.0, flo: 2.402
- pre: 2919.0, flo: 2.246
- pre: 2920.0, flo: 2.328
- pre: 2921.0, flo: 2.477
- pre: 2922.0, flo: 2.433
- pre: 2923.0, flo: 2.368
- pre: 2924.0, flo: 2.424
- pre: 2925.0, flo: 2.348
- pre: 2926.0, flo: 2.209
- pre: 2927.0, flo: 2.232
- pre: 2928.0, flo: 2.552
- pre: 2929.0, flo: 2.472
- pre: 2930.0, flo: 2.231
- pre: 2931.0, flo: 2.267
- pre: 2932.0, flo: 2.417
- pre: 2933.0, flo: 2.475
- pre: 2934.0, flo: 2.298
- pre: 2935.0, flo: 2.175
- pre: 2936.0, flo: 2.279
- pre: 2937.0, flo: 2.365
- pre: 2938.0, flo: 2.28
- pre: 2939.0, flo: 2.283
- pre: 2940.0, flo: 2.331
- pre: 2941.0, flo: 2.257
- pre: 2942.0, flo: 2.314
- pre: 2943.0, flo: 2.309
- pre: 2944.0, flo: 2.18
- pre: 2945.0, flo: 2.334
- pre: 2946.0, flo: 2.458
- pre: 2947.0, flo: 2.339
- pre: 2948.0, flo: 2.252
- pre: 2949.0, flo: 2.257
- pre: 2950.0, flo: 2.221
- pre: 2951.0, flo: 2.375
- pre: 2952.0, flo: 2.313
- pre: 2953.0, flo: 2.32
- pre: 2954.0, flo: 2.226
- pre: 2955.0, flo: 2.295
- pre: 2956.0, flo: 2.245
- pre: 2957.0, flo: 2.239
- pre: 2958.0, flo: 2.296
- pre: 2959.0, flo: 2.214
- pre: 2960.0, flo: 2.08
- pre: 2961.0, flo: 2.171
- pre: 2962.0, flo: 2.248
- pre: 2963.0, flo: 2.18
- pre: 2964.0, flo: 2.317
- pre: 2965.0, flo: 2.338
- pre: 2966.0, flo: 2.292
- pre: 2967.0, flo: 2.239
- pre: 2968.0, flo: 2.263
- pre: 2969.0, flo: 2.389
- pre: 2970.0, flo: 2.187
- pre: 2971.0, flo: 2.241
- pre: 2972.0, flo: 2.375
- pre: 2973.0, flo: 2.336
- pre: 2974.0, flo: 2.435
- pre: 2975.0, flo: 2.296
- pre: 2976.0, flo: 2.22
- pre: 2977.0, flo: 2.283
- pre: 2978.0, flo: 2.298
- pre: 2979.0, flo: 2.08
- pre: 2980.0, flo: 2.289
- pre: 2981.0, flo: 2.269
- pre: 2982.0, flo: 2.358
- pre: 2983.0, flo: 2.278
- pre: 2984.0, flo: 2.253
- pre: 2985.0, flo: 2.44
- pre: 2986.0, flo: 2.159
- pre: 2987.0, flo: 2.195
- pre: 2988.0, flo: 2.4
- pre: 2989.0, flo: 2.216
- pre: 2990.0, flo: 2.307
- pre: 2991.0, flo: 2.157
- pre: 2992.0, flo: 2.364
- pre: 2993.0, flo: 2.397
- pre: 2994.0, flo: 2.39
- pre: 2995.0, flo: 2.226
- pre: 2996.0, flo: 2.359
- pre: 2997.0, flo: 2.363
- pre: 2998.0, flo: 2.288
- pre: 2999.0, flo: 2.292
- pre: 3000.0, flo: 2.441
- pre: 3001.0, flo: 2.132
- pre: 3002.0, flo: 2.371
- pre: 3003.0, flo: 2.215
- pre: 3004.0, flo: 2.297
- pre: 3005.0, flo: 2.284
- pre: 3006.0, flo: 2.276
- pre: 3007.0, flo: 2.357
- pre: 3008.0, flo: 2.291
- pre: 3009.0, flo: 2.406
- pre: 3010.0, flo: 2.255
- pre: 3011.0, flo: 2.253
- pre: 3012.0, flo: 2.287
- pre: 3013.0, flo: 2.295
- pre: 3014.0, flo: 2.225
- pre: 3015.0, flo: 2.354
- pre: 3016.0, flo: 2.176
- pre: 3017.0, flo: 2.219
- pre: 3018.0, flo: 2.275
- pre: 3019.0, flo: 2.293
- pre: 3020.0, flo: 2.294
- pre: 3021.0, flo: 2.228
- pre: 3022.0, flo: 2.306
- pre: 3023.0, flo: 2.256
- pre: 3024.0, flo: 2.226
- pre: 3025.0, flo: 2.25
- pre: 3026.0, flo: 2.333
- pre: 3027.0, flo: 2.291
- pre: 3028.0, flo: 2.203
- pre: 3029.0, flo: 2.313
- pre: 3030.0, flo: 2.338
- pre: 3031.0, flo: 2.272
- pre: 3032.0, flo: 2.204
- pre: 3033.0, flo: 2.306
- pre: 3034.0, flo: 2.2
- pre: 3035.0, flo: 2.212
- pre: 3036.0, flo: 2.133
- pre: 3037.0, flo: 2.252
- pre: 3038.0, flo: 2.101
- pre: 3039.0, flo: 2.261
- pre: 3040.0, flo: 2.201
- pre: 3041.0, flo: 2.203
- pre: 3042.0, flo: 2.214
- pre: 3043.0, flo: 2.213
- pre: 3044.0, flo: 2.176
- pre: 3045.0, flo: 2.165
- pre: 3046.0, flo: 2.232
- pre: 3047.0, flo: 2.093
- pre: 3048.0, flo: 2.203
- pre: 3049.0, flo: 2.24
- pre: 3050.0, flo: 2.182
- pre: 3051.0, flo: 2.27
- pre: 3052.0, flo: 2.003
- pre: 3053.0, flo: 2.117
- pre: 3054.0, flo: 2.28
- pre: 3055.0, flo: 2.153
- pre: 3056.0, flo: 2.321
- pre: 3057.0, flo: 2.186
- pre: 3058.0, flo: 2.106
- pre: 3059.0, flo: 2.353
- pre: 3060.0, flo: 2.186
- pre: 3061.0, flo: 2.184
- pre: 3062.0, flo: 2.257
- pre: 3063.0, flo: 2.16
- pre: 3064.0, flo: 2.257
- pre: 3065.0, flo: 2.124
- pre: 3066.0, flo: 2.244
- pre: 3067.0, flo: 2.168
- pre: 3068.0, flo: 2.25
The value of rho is -10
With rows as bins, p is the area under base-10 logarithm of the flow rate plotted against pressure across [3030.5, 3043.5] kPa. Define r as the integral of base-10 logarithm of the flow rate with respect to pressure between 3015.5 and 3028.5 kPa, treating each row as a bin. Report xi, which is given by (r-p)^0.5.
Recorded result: 0.336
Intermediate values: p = 4.48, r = 4.60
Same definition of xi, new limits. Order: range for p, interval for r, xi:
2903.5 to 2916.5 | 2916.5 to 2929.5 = 0.526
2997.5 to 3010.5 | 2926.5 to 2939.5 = 0.276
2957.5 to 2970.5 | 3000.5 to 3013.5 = 0.313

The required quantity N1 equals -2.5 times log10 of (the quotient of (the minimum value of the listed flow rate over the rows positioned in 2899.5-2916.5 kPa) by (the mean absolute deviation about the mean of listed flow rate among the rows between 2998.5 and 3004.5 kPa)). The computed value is -3.47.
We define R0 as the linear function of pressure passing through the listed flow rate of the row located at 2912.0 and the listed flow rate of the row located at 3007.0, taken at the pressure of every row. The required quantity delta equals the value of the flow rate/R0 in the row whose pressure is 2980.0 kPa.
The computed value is 0.98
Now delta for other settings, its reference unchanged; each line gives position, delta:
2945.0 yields 1.02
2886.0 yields 0.54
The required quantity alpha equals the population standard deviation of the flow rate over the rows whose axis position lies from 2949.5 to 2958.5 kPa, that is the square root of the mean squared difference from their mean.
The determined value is 0.049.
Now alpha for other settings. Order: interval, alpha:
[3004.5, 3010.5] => 0.053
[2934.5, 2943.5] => 0.050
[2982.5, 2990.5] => 0.092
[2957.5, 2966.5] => 0.079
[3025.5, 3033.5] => 0.050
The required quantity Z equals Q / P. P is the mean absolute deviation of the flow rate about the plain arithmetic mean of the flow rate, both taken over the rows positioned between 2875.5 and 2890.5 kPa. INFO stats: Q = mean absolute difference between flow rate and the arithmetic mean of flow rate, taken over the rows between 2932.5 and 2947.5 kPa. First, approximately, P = 0.100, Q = 0.058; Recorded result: 0.58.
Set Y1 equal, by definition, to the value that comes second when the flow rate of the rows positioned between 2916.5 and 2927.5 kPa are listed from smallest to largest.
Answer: 2.232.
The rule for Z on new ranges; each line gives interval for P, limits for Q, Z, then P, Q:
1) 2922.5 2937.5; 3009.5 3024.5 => 0.38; 0.093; 0.035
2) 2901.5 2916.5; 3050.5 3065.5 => 0.81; 0.091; 0.074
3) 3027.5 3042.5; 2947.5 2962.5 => 0.95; 0.050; 0.048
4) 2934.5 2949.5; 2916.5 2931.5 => 1.66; 0.052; 0.087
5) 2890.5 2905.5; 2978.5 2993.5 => 0.35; 0.235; 0.082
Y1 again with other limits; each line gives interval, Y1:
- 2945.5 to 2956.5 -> 2.226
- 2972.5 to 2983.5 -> 2.22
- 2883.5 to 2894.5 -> 1.186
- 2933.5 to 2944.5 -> 2.18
